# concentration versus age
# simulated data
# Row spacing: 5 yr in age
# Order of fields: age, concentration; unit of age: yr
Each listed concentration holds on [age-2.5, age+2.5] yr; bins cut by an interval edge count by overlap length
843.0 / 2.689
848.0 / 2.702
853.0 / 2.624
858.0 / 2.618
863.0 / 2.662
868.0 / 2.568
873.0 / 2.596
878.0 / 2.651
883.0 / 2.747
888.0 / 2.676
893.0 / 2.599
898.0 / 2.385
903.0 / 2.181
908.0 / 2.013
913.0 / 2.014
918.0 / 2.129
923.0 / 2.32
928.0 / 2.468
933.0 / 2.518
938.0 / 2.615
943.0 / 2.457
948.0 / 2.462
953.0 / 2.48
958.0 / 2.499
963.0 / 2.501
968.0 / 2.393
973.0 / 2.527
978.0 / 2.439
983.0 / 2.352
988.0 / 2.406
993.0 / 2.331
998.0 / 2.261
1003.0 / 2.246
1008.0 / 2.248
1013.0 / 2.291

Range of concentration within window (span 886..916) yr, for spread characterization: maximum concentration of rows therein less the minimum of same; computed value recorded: 0.66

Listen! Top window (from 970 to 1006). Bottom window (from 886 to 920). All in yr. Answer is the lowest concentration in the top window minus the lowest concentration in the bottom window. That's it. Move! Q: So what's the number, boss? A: 0.2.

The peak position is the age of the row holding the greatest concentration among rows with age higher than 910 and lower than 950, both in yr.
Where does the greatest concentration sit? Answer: 938.0 yr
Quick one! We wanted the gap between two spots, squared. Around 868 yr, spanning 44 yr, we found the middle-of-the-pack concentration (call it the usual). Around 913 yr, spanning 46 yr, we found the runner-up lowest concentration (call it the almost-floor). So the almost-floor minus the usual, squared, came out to 0.41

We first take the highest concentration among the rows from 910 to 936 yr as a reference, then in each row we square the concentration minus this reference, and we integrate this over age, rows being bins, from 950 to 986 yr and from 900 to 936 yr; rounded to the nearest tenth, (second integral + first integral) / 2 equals 2.2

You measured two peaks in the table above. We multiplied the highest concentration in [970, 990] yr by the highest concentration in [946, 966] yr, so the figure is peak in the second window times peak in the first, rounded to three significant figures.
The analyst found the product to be 6.32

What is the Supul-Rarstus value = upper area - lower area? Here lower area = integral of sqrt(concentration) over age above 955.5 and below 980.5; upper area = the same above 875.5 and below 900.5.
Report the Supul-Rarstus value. 1.1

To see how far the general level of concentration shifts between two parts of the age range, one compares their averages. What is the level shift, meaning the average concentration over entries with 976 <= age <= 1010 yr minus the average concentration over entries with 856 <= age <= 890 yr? -0.3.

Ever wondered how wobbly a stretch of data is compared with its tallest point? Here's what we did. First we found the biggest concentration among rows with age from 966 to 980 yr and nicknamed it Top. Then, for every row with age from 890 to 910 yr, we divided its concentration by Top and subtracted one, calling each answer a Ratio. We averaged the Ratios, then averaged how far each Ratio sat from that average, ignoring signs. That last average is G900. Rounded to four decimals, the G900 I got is 0.0782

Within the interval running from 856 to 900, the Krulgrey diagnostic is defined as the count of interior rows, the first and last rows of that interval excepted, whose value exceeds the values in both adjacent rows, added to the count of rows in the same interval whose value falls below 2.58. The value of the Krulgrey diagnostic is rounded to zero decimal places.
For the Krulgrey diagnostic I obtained 4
